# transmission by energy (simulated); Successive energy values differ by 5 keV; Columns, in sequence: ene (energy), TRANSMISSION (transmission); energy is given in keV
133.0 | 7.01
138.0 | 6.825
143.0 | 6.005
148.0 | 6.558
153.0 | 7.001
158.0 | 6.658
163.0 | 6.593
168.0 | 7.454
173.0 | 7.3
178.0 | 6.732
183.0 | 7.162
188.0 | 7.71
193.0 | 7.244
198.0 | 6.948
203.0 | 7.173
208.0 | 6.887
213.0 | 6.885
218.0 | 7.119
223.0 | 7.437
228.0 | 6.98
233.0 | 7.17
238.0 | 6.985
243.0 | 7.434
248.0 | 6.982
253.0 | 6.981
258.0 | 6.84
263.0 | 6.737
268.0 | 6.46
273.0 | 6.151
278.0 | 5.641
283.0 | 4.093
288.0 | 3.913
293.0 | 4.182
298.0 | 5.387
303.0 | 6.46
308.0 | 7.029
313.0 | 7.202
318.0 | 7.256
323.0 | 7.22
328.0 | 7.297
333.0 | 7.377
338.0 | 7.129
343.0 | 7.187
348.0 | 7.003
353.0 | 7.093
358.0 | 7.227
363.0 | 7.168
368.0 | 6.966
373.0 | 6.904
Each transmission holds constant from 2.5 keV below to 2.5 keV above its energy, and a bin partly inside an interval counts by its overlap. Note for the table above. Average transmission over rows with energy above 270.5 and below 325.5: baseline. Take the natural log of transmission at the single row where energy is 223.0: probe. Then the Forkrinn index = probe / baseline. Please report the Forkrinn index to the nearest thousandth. 0.342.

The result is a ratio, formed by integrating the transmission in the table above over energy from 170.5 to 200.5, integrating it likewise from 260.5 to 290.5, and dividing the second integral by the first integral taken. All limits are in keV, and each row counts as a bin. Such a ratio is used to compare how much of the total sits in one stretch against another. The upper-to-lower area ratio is 0.77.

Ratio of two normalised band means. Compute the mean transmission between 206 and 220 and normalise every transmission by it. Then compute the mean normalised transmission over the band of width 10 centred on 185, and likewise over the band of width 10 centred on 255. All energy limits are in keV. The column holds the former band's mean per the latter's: 1.1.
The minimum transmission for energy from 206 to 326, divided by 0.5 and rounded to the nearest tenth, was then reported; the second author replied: 7.8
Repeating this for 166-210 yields 13.5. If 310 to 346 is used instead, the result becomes 14.3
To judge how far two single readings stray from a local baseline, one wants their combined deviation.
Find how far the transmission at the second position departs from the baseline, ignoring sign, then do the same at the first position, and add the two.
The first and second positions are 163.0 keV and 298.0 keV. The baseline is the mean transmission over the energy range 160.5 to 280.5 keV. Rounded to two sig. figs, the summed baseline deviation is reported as 1.9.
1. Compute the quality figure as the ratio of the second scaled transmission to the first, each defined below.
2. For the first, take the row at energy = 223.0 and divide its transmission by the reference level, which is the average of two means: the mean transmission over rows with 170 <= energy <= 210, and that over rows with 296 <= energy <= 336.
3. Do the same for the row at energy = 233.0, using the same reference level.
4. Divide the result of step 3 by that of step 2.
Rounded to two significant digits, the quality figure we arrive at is 0.96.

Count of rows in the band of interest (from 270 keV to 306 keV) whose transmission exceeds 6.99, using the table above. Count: 0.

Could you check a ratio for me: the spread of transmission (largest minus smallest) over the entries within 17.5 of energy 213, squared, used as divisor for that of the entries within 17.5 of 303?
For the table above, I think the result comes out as 11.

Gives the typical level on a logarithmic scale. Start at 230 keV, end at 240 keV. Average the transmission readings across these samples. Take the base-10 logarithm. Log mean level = 0.850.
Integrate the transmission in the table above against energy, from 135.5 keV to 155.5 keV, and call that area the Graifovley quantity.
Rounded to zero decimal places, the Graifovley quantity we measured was 132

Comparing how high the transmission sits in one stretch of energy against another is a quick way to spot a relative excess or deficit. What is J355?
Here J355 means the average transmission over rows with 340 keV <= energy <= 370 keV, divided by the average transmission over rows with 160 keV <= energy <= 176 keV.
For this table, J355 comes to 1.00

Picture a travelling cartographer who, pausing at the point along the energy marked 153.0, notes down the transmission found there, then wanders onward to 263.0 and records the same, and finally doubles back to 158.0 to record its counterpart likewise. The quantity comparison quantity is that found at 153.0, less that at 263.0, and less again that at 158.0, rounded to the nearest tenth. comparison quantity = -6.4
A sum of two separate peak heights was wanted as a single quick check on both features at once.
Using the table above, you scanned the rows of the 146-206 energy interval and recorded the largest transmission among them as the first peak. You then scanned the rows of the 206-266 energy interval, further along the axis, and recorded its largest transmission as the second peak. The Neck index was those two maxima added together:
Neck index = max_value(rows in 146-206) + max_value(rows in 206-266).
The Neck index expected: 15.15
